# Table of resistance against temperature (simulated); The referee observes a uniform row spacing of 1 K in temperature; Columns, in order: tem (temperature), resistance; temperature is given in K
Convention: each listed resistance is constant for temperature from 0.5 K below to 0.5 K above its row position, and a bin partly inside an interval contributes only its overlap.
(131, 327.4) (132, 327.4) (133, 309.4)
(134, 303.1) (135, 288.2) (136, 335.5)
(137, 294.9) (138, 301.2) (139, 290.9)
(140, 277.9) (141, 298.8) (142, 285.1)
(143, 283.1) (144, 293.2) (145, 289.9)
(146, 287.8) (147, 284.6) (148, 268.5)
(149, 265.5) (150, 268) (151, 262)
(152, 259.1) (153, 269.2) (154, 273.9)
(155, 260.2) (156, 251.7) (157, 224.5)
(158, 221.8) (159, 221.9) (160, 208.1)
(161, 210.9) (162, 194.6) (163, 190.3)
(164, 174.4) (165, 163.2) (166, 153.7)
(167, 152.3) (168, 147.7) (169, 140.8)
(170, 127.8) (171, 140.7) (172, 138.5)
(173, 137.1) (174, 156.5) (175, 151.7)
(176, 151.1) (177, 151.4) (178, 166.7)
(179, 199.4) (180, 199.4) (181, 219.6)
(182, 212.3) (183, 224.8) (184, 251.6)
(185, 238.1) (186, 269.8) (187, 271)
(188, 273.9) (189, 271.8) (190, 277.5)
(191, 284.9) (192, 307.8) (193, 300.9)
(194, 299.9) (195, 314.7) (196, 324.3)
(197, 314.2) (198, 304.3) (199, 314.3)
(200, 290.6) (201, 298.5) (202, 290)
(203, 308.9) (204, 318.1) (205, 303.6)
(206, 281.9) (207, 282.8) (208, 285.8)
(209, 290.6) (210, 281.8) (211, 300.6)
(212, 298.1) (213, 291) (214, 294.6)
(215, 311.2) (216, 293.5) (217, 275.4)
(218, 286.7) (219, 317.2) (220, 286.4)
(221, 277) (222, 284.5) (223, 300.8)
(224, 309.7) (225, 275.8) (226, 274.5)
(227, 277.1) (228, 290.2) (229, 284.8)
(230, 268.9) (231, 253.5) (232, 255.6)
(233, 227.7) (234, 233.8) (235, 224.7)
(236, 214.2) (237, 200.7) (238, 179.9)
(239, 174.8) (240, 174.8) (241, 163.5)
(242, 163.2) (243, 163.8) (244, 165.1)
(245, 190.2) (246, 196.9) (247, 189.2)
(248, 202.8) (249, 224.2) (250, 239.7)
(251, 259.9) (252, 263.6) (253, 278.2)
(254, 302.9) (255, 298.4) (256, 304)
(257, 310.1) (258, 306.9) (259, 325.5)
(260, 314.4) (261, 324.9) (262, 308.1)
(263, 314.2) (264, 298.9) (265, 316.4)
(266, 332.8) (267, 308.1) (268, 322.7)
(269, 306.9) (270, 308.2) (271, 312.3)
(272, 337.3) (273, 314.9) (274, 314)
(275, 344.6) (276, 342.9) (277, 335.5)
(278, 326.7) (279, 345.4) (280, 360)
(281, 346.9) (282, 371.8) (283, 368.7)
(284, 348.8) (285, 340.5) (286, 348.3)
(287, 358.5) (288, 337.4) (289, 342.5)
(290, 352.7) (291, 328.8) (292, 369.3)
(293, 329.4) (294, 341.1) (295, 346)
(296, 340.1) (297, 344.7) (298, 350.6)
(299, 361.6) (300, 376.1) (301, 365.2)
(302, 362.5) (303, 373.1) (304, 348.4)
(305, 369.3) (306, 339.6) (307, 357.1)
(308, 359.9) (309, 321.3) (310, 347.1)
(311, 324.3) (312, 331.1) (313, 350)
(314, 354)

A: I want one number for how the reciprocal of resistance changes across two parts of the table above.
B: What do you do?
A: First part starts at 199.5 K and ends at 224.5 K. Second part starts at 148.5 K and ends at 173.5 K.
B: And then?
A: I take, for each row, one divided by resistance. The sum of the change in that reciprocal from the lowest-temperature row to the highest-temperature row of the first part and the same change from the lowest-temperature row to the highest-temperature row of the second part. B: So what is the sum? 0.003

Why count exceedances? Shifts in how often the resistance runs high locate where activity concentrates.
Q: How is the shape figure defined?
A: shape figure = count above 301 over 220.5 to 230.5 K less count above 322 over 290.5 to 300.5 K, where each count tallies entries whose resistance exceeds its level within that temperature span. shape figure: -9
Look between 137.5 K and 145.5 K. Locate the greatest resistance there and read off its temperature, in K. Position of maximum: 138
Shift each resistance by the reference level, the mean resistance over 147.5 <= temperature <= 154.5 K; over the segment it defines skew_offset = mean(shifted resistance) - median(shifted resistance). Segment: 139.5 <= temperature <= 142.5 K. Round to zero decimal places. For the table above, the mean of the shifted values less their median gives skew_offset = 2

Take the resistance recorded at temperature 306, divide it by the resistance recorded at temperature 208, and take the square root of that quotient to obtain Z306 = 1.1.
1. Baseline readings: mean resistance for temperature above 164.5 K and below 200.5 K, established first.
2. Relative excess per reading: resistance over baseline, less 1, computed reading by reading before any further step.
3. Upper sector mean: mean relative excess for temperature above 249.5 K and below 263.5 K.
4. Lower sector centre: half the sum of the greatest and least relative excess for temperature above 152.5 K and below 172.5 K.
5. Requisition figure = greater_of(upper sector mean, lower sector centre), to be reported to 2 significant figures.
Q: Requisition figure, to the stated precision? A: 0.33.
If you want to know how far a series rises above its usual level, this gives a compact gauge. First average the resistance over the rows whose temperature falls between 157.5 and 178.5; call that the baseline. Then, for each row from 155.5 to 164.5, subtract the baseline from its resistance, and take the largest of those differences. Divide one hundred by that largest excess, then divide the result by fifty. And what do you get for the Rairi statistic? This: 0.024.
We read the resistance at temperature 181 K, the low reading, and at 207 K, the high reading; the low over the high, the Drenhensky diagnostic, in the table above 0.78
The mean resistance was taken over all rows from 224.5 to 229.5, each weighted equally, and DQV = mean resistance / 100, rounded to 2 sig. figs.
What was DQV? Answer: 2.8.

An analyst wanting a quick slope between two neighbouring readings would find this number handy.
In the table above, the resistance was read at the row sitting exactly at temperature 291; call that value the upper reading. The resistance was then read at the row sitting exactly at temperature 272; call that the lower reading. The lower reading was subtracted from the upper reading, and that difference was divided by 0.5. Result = -17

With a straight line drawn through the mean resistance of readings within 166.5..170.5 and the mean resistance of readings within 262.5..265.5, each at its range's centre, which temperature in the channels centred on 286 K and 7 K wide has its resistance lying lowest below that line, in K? 288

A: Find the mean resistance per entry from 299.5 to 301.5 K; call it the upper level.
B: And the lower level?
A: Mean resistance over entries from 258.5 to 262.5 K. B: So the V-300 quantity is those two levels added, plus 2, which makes 691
